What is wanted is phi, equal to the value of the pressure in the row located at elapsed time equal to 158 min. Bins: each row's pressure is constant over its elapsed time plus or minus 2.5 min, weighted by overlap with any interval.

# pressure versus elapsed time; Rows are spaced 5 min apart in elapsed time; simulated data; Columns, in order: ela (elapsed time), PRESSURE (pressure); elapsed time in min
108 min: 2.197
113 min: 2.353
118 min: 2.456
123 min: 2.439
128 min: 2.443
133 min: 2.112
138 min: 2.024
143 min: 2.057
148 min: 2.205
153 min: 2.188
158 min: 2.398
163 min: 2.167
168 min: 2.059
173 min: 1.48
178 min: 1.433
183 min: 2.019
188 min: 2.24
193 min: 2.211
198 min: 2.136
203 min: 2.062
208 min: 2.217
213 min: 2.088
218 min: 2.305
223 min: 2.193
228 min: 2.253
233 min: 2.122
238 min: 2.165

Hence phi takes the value 2.398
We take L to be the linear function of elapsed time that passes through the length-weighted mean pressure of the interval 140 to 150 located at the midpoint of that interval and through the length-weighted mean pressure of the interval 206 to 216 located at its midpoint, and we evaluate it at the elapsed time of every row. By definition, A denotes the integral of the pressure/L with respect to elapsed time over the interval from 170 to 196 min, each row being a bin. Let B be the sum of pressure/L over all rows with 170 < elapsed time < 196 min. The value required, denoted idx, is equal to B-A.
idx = -18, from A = 23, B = 4.4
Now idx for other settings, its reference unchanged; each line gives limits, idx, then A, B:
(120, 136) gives -14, 18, 3.3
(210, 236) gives -21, 26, 5.1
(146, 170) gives -20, 25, 5.2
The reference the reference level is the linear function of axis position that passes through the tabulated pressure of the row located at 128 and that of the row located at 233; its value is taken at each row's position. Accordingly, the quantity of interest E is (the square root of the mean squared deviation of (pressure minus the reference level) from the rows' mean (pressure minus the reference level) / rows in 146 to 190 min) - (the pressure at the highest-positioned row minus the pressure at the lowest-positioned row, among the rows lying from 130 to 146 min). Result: 0.36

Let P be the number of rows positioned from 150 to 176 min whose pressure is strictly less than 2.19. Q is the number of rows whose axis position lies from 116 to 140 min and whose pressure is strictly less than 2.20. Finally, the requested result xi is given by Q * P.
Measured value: 8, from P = 4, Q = 2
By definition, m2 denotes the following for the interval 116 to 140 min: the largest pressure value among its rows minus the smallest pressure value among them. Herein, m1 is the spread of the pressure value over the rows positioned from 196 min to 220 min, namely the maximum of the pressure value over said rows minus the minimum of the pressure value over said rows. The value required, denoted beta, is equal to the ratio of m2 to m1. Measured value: 1.8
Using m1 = 0.24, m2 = 0.43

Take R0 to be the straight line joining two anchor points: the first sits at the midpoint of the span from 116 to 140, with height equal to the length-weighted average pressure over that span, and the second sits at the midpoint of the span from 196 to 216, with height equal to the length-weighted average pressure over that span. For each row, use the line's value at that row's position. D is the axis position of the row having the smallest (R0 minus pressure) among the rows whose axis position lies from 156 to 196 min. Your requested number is 158 min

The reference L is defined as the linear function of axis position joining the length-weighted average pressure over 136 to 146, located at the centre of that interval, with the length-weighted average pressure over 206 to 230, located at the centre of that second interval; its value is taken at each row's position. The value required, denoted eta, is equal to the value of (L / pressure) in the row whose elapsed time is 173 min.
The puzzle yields 1.43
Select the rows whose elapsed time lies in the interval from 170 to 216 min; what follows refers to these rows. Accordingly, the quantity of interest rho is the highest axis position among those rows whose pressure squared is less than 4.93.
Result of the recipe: 213 min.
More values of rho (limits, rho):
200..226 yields 223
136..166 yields 163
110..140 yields 138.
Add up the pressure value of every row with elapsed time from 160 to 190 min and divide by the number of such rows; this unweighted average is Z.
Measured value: 1.90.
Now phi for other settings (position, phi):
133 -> 2.112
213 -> 2.088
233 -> 2.122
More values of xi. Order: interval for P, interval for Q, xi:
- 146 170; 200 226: 9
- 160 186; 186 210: 10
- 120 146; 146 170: 9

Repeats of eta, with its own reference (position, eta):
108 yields 0.90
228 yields 0.99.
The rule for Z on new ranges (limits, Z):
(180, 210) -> 2.15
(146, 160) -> 2.26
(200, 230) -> 2.19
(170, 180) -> 1.46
